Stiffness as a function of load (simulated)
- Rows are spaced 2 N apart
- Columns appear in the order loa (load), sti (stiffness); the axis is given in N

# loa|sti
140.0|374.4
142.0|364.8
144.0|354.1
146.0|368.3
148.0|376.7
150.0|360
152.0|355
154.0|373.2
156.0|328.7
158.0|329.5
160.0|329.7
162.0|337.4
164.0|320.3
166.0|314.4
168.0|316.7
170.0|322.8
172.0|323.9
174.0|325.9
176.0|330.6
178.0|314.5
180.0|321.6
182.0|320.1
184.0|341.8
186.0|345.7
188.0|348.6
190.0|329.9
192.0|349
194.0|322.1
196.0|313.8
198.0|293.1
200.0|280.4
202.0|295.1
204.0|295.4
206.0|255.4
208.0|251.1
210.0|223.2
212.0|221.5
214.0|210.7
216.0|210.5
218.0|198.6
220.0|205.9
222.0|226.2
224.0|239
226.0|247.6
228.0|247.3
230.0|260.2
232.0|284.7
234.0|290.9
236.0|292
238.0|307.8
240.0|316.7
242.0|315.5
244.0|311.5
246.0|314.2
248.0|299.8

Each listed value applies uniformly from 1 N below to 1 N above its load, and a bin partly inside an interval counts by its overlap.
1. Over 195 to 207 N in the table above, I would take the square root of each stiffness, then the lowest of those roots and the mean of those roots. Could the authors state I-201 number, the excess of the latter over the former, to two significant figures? 1.0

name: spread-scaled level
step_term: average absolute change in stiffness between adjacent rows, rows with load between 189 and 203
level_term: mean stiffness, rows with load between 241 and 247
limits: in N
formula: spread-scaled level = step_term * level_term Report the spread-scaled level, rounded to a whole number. 5354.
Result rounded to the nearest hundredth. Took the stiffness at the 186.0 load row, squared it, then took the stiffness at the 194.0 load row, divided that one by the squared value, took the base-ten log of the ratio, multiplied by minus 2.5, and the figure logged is 6.42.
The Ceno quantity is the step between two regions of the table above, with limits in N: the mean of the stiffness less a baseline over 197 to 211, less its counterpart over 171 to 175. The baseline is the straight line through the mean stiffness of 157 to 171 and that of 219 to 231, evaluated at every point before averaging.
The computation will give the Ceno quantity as -10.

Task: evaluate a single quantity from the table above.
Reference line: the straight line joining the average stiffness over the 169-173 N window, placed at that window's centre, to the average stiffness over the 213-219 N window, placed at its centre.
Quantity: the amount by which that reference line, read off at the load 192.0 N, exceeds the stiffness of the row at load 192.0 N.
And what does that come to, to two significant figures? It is -80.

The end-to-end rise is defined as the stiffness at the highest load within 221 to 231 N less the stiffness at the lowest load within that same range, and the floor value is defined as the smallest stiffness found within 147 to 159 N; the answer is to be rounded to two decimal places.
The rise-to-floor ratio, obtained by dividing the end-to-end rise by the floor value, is 0.10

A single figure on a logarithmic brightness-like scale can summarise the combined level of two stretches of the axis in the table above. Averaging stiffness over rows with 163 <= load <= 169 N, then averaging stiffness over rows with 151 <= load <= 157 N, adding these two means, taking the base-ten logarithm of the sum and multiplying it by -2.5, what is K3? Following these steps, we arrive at -7.06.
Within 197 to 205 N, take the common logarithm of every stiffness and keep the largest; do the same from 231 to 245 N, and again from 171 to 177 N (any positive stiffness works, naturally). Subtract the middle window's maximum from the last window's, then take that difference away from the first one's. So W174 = 2.45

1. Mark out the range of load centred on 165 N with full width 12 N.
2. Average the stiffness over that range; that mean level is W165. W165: 324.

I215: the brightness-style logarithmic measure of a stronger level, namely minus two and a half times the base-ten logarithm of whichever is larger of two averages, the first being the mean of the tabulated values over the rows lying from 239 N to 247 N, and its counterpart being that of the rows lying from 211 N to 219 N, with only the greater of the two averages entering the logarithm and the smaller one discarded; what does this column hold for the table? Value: -6.24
